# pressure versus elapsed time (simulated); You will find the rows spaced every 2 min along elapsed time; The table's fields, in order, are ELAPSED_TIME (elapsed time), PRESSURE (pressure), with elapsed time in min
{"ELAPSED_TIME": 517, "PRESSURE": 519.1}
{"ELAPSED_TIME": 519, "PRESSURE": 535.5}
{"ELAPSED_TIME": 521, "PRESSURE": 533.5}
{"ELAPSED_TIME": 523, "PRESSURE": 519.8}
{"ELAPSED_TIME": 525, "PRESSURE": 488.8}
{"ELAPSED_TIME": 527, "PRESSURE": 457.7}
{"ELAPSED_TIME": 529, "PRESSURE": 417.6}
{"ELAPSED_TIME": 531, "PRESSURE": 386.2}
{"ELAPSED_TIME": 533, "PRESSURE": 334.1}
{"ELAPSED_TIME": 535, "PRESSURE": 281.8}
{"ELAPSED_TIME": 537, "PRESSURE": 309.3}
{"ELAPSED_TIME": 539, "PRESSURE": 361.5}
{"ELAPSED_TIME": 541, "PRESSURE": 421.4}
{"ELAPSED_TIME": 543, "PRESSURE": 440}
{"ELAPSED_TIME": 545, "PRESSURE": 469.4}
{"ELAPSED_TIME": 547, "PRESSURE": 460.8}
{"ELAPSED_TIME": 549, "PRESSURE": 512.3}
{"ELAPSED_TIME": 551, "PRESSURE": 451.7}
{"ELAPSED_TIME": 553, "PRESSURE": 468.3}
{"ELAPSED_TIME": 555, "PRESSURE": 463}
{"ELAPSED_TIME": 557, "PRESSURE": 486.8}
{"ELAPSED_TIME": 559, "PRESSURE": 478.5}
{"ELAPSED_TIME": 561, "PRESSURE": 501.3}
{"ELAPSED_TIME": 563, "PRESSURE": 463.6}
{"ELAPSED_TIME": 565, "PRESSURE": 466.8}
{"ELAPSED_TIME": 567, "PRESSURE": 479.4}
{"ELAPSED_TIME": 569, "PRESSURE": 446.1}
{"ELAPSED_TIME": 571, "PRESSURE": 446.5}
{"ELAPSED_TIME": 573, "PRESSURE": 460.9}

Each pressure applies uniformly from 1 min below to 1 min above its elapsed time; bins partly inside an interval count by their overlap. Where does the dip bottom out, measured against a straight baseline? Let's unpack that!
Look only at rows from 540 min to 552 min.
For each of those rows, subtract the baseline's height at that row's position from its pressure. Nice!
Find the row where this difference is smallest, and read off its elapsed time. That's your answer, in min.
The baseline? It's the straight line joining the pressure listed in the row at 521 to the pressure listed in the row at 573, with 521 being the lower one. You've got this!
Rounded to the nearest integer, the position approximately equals 541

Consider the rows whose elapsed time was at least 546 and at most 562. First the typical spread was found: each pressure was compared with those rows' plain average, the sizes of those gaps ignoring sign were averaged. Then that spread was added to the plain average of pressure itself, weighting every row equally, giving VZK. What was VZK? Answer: 495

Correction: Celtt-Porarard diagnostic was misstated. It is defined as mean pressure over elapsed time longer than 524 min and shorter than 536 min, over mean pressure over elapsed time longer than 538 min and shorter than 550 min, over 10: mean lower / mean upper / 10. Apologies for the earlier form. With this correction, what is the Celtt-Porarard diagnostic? 0.089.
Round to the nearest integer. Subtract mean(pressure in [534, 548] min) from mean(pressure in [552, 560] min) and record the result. 82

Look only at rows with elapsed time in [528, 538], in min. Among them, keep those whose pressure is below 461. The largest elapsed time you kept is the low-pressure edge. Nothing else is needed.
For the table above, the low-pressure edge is 537 min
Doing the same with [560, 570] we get 569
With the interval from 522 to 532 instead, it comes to 531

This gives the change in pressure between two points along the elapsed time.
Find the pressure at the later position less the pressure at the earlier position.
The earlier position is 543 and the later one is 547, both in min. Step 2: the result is 21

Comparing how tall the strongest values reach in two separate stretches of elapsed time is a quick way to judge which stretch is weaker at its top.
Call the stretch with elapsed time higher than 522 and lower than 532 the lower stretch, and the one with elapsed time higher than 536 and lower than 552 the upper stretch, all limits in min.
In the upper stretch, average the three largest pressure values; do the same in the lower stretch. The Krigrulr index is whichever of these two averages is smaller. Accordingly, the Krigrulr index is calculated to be 481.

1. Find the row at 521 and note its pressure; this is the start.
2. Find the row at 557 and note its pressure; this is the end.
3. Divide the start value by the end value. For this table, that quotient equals 1.10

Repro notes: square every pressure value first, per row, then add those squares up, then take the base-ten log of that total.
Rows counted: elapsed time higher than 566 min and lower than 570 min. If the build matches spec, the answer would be 5.63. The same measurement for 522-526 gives 5.71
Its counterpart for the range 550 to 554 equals 5.63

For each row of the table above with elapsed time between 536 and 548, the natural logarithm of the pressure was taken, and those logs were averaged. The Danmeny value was 6.01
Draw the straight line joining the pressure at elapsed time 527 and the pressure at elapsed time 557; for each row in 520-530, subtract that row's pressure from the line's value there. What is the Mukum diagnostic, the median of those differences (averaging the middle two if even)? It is -33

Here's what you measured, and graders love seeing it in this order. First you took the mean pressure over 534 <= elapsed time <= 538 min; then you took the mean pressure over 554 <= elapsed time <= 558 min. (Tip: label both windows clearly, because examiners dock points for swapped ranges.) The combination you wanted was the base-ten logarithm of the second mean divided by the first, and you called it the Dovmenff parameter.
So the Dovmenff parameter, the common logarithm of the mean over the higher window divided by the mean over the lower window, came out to 0.21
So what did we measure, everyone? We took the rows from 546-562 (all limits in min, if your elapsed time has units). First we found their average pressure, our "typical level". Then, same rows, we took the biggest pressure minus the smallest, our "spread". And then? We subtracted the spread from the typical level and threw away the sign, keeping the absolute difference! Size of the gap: 417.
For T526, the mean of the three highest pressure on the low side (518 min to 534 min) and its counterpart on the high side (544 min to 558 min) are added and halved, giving 510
